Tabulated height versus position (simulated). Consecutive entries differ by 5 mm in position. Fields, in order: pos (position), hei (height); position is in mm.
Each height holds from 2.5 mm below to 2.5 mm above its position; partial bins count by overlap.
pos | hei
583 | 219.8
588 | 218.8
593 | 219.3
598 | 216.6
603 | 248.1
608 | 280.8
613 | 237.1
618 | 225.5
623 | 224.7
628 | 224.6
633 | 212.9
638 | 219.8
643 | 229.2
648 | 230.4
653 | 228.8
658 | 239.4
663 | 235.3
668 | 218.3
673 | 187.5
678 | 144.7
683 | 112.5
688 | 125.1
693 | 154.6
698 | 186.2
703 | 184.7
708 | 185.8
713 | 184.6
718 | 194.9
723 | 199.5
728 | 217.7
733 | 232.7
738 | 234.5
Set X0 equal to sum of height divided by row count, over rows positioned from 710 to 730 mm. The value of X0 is 199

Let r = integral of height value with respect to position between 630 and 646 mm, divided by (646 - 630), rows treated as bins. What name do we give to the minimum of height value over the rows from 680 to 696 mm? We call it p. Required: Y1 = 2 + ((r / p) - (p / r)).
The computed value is 3.5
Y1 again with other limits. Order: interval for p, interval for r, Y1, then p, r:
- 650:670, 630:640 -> 2.0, 218.3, 217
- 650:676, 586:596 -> 2.3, 187.5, 219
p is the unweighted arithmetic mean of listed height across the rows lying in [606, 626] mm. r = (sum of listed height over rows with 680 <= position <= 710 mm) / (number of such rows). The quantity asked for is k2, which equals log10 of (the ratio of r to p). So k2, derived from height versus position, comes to -0.18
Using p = 242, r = 158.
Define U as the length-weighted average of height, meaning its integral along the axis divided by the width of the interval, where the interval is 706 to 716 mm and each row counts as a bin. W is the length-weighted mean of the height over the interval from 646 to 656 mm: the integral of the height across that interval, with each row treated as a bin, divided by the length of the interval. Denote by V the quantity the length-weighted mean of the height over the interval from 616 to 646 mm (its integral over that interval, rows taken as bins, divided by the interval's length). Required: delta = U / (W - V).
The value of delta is 26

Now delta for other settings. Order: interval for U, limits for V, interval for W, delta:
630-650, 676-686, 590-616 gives 2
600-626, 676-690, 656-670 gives 2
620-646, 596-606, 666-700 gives -3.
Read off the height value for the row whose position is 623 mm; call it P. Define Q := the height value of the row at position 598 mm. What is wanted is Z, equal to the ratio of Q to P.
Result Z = 0.96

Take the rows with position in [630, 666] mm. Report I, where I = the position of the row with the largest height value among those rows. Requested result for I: 658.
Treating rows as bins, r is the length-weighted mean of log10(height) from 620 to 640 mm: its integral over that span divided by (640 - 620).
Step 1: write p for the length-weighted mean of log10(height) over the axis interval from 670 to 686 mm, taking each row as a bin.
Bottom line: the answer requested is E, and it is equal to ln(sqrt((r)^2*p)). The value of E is 1.24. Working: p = 2.17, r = 2.34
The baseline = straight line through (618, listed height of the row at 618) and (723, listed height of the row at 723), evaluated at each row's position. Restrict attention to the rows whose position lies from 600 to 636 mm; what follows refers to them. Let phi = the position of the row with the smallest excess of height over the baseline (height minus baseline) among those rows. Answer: 633 mm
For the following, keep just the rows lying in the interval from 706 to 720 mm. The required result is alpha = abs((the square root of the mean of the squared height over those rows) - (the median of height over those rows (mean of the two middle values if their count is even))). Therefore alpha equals 2.7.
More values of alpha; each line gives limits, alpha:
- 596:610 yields 1.8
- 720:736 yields 0.6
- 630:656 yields 4.5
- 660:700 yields 5.0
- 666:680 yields 1.5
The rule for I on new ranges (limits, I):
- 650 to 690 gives 658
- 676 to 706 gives 698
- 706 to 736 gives 733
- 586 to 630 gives 608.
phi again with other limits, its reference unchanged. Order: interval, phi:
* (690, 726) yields 693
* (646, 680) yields 678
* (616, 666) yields 633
